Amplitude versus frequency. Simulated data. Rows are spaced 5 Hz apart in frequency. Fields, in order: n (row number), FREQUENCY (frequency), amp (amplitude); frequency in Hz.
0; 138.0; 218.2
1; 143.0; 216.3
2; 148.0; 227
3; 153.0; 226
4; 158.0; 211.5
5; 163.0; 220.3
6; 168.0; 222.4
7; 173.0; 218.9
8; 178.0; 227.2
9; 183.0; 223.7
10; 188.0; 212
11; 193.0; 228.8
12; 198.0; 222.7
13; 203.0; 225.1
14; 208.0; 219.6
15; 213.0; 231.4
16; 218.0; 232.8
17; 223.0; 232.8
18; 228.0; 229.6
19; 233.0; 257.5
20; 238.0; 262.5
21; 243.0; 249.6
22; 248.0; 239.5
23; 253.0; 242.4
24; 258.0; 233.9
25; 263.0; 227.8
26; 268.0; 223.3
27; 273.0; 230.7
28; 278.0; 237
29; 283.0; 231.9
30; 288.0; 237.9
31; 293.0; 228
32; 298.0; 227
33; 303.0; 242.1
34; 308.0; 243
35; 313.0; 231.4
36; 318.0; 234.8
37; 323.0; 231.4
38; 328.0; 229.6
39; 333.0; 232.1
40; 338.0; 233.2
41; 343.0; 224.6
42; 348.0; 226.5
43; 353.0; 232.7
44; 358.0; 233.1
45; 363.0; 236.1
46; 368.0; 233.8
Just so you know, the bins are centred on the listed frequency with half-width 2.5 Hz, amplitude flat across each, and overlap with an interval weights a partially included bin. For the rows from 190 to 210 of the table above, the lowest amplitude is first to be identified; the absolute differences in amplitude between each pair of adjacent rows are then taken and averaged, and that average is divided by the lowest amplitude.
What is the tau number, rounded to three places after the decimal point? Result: 0.021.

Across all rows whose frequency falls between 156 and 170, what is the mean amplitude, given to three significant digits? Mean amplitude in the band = 218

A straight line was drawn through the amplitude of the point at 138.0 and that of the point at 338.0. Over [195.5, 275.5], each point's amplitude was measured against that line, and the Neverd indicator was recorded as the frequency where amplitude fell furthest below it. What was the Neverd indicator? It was 268.0 Hz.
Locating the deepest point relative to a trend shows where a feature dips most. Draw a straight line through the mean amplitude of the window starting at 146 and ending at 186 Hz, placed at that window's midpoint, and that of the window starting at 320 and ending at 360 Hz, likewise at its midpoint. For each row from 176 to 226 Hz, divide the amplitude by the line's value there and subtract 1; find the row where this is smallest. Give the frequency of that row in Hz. 188.0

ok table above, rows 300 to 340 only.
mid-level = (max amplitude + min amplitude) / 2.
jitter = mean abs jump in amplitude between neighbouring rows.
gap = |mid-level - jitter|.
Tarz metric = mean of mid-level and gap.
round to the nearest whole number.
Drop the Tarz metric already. 235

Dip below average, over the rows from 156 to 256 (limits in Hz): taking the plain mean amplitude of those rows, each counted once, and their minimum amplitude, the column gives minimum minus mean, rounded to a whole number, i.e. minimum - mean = -19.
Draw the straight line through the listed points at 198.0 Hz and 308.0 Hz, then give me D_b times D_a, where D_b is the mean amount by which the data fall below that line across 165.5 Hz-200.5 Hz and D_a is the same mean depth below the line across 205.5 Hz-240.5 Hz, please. 25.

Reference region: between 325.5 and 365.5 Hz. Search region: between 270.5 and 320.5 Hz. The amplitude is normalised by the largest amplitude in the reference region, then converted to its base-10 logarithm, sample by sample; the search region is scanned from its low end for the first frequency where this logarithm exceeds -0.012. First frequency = 273.0 Hz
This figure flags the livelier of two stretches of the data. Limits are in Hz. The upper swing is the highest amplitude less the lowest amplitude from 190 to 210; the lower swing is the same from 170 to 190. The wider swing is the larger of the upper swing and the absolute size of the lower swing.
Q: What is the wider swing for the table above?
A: 15.2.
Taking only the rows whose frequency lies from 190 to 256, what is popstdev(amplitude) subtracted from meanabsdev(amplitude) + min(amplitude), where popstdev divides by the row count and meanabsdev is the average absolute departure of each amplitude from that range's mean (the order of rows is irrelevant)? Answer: 218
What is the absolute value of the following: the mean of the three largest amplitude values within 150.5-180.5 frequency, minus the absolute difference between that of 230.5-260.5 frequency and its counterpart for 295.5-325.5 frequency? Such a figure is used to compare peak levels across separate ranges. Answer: 209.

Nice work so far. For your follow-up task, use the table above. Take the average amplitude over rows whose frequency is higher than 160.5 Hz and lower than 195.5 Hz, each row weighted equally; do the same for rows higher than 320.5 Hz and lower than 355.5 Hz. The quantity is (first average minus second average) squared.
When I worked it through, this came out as 66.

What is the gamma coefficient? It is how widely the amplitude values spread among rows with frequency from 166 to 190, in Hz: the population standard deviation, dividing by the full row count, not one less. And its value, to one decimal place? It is 5.2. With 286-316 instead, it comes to 6.4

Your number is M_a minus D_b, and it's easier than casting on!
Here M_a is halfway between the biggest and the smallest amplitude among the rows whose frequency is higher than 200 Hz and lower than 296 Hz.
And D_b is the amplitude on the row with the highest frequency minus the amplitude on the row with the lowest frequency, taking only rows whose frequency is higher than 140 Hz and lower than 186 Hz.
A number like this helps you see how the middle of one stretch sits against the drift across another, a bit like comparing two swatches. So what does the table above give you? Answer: 234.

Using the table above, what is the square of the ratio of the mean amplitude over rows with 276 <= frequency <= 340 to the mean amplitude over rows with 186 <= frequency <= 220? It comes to 1.08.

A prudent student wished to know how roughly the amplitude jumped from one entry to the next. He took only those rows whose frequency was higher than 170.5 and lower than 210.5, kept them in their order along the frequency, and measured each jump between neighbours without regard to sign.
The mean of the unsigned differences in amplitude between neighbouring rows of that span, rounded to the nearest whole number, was 8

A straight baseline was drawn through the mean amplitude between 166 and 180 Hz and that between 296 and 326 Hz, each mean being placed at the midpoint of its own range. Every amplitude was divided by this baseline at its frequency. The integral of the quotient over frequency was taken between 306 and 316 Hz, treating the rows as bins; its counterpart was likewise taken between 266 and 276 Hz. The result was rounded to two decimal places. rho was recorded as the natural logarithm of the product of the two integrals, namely 4.60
